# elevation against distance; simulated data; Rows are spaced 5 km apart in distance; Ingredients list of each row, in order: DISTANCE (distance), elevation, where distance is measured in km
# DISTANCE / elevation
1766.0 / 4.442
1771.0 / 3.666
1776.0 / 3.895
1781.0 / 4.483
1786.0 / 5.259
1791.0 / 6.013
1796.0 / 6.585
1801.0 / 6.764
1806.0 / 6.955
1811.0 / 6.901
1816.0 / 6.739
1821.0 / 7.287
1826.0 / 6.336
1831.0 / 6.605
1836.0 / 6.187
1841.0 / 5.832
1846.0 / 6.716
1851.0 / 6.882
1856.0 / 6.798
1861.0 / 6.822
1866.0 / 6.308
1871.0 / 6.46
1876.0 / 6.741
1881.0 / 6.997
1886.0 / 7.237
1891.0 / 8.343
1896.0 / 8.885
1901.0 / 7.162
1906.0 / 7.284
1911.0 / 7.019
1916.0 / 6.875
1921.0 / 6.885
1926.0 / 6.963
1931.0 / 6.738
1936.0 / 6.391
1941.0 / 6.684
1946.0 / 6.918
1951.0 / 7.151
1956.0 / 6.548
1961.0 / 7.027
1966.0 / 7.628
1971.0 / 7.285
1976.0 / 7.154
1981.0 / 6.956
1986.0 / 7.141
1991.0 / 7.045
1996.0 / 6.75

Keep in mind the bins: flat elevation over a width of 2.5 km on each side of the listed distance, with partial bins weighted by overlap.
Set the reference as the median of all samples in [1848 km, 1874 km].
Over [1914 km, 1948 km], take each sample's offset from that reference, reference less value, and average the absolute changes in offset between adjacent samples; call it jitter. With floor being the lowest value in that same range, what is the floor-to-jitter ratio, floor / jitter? 32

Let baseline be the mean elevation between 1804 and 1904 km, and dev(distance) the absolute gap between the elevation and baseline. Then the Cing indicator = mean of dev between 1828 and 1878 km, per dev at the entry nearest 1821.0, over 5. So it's 0.20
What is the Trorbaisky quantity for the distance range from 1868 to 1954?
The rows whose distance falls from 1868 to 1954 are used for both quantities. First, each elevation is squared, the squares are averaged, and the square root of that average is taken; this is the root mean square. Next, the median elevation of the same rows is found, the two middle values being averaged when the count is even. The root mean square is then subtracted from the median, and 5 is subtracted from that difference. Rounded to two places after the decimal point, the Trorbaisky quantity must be -5.16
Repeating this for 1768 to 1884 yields -4.70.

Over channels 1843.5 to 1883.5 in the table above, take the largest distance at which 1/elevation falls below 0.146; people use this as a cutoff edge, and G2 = 1881.0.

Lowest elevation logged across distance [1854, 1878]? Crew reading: 6.308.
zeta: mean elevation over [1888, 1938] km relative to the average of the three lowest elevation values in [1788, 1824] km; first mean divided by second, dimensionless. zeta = 1.1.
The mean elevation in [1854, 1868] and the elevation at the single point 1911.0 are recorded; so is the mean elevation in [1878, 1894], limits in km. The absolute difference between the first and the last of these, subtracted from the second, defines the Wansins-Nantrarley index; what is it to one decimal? 6.1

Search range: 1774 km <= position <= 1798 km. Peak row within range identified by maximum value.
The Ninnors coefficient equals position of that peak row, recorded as 1796.0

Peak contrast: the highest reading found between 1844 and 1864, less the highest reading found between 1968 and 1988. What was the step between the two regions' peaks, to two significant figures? -0.40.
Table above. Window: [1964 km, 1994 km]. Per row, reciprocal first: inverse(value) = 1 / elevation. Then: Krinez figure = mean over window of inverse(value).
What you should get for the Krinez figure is 0.139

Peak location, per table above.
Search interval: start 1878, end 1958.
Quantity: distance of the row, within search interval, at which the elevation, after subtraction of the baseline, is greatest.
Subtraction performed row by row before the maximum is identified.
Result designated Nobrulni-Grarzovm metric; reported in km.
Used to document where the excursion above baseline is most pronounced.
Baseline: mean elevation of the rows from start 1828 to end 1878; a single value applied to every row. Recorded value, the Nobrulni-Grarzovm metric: 1896.0 km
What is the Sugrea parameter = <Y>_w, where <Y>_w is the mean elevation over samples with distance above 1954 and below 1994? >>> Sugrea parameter 7.10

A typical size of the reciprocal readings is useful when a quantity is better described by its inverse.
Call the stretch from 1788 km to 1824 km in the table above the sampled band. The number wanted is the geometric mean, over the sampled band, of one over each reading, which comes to 0.148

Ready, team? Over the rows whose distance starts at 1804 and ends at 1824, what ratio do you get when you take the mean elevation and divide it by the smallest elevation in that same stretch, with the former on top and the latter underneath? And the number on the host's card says 1.03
